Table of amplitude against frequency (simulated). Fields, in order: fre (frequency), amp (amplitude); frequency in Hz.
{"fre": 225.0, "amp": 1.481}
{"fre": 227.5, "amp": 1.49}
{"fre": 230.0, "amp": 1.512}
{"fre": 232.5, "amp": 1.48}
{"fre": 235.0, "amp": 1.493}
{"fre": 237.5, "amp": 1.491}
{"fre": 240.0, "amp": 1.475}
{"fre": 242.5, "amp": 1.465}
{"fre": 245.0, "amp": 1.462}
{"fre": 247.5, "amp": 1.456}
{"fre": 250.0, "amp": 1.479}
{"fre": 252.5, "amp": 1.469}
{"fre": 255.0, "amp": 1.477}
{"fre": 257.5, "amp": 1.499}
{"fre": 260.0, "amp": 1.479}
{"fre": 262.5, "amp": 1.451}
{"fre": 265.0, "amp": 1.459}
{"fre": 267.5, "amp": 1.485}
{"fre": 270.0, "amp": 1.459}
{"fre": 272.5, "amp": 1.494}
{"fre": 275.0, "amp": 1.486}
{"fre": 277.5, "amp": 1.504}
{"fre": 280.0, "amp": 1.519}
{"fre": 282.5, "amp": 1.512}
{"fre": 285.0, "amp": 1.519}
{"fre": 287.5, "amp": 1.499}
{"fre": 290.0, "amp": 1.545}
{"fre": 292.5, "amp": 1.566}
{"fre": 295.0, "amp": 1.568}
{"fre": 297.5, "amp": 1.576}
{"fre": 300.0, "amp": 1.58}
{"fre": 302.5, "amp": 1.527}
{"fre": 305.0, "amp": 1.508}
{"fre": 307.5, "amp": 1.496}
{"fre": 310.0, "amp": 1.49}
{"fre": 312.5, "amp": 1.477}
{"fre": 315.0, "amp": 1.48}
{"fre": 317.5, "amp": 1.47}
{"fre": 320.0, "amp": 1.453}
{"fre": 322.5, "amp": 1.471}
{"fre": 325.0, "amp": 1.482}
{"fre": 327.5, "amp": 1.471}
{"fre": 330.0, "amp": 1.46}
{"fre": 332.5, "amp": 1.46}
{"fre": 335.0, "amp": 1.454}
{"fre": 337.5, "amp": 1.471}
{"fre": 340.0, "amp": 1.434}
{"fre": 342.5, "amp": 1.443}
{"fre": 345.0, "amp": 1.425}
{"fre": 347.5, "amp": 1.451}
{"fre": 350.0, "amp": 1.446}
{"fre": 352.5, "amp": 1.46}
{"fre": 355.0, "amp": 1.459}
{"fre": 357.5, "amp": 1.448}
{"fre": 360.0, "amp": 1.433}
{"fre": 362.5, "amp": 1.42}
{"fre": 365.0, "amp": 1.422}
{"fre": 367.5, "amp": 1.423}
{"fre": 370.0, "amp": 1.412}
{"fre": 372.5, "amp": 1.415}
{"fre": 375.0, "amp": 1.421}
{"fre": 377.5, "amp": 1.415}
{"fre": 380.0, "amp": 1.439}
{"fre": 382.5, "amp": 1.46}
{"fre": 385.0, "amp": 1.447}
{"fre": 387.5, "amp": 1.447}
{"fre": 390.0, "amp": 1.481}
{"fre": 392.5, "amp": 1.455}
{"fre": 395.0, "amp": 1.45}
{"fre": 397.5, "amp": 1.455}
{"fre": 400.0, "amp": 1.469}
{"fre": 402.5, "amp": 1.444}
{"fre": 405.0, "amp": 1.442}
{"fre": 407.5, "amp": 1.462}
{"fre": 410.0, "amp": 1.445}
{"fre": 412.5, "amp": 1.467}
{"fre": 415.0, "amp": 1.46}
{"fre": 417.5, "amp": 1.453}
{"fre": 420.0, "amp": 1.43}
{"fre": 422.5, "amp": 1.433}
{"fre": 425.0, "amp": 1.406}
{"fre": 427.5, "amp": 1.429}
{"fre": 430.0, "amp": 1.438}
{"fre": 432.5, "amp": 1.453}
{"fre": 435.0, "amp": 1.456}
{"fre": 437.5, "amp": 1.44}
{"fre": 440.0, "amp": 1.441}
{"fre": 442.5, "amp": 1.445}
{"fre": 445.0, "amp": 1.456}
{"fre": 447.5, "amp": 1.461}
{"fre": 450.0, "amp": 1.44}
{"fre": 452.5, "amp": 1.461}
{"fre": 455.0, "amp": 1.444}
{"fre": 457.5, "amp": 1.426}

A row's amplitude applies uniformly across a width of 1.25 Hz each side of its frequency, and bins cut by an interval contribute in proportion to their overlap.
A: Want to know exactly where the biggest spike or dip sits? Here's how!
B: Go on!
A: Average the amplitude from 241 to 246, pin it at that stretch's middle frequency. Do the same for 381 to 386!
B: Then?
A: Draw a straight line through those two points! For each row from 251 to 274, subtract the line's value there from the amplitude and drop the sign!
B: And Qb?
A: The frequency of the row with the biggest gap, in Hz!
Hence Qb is 257.5 Hz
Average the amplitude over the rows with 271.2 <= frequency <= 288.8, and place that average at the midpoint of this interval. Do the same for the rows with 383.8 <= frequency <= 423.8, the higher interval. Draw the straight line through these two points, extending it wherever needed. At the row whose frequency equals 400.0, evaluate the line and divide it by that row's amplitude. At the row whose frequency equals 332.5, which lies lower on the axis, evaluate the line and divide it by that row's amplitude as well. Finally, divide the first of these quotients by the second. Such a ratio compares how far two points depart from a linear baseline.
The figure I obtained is 0.975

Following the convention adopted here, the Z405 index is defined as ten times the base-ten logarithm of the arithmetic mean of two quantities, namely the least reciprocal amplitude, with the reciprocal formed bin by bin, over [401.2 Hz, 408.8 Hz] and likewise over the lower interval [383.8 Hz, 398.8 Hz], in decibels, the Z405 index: -1.68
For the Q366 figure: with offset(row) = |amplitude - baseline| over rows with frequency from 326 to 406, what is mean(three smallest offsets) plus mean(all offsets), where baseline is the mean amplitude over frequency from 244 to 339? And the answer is 0.066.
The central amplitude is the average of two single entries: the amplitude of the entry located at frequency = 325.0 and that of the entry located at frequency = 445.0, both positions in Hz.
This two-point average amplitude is 1.47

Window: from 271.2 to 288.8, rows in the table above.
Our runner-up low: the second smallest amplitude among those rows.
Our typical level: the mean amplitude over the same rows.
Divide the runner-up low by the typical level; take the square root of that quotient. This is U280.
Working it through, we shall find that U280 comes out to 0.996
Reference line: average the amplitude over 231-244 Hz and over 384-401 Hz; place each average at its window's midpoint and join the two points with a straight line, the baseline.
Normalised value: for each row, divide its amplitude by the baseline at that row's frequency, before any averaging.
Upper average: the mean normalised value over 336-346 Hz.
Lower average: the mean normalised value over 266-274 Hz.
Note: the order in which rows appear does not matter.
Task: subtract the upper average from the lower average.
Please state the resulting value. 0.017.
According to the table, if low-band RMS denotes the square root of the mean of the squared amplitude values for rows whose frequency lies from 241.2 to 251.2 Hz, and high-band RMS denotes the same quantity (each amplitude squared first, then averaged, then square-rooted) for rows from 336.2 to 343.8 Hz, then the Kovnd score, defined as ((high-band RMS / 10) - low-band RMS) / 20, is -0.0660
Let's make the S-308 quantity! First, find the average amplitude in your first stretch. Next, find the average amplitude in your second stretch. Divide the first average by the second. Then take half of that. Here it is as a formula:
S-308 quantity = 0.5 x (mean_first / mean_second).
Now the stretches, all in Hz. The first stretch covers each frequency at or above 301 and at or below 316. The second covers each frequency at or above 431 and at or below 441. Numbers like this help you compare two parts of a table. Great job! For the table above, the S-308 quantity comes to 0.517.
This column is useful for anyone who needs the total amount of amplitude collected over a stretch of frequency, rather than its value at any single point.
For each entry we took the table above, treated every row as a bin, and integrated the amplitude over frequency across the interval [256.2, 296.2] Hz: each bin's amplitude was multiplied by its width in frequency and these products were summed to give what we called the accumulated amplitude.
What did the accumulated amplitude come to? 60.1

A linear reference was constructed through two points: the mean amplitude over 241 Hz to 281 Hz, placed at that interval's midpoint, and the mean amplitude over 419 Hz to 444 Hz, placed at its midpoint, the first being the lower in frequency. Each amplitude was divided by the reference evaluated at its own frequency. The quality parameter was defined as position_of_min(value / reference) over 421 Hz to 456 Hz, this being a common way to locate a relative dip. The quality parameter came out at 425.0 Hz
